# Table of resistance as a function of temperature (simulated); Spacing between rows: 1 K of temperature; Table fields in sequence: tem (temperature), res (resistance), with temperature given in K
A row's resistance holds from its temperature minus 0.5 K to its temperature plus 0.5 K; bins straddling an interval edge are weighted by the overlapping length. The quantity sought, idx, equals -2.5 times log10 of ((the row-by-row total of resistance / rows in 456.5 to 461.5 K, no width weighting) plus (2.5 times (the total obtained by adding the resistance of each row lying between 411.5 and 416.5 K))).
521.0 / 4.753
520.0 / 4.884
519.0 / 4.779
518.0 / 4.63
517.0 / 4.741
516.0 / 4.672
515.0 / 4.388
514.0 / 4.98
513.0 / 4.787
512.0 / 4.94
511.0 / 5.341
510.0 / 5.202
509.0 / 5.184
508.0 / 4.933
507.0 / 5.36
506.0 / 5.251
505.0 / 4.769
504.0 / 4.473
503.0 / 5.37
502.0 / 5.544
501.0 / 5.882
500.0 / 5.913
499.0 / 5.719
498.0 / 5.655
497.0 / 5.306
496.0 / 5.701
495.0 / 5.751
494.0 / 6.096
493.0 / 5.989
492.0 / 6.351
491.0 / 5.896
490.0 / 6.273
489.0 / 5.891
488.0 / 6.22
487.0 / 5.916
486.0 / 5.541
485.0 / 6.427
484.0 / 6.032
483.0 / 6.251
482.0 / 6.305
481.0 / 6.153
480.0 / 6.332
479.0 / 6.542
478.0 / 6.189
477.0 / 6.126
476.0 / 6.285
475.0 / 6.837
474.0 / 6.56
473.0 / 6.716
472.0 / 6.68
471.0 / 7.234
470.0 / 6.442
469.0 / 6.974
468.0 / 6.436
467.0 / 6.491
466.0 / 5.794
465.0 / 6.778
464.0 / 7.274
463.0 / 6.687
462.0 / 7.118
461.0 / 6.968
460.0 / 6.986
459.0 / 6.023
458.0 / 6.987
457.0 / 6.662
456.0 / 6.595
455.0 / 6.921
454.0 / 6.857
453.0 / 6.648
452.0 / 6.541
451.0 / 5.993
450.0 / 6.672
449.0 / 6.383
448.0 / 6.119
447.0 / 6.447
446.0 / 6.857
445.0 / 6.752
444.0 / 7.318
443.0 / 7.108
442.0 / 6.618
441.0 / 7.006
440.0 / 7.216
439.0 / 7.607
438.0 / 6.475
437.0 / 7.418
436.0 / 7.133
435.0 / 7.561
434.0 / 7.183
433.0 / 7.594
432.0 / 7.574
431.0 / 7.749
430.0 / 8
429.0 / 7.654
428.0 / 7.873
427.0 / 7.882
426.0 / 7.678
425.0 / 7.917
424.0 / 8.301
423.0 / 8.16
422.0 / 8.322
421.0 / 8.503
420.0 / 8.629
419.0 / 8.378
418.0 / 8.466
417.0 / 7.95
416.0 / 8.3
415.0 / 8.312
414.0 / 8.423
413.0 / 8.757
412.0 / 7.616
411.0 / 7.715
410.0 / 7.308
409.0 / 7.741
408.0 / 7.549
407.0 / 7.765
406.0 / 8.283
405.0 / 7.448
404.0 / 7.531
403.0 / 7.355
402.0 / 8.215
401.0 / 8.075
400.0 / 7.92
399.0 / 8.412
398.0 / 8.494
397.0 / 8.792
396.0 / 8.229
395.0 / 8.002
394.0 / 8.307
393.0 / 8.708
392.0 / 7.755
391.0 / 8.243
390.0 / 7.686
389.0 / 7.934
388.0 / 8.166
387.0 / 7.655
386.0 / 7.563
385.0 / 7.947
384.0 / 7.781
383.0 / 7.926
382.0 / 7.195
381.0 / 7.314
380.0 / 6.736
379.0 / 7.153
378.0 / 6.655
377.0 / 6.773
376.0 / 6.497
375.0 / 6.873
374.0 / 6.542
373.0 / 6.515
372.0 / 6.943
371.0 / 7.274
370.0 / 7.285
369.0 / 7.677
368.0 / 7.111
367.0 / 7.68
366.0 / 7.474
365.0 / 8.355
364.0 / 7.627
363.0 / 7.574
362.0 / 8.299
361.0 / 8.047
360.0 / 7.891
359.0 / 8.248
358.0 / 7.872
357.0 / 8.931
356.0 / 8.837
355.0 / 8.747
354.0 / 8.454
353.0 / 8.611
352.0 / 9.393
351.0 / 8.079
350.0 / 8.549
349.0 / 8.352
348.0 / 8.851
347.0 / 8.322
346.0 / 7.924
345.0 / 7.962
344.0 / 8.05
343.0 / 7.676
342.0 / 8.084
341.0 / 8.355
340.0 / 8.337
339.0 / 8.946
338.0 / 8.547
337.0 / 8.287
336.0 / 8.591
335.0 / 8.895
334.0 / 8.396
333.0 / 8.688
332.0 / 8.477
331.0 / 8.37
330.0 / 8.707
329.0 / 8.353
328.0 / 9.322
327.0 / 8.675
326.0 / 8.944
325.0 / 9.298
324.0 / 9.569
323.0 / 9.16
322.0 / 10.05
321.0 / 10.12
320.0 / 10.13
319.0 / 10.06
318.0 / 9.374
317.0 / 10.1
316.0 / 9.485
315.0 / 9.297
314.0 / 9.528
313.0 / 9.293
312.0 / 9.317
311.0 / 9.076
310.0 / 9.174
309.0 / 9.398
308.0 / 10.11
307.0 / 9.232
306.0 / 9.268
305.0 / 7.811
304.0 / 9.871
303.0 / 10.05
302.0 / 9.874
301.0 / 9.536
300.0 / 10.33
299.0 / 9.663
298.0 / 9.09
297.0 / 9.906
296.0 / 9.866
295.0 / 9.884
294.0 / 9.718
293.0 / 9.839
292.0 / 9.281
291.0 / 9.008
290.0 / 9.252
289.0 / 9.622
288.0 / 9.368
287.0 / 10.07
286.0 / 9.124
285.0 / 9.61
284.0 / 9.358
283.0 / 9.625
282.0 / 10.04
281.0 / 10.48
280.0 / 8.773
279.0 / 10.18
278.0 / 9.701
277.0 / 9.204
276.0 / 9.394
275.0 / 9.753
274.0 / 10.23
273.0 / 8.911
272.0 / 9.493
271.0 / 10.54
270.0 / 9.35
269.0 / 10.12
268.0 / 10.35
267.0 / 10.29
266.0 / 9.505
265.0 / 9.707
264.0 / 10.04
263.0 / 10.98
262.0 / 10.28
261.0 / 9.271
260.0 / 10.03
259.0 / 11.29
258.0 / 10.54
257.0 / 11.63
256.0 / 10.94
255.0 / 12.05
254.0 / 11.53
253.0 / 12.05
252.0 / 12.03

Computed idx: -5.34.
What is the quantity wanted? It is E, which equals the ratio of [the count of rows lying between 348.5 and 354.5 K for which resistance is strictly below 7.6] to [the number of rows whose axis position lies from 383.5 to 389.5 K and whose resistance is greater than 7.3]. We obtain 0.00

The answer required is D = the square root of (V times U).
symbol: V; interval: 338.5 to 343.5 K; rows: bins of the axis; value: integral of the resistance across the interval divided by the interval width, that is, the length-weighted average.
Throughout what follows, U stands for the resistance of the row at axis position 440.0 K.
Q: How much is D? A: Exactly 7.7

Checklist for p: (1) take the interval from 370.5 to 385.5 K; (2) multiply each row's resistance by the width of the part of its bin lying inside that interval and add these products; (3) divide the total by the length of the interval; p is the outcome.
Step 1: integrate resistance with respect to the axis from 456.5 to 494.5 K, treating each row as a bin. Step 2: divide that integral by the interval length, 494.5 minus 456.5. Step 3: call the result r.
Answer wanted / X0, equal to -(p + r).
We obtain -13.5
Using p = 7.1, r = 6.4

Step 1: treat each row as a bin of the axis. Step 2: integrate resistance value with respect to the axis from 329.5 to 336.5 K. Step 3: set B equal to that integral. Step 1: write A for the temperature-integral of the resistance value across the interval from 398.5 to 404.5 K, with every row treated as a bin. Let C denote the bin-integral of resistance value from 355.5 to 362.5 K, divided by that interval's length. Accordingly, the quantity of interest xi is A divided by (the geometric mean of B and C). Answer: 2.1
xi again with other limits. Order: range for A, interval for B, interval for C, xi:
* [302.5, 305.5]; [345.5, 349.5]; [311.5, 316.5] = 1.6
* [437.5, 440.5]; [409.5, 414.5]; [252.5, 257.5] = 1.0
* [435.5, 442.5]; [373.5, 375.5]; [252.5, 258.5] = 4.0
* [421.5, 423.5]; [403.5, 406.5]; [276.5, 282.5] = 1.1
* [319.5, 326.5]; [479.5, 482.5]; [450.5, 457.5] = 6.0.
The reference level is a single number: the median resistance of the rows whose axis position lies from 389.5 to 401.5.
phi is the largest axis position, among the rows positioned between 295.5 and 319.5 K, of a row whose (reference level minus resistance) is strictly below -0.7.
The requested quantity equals 319.0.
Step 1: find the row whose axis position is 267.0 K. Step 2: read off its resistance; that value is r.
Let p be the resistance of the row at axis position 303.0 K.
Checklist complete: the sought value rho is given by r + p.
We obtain 20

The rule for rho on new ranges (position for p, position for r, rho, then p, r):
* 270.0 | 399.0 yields 18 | 9.35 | 8.412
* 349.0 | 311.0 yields 17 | 8.352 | 9.076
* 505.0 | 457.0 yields 11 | 4.769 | 6.662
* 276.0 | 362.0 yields 18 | 9.394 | 8.299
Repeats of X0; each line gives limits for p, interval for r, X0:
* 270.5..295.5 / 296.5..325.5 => -19.2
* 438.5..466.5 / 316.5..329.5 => -16.2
